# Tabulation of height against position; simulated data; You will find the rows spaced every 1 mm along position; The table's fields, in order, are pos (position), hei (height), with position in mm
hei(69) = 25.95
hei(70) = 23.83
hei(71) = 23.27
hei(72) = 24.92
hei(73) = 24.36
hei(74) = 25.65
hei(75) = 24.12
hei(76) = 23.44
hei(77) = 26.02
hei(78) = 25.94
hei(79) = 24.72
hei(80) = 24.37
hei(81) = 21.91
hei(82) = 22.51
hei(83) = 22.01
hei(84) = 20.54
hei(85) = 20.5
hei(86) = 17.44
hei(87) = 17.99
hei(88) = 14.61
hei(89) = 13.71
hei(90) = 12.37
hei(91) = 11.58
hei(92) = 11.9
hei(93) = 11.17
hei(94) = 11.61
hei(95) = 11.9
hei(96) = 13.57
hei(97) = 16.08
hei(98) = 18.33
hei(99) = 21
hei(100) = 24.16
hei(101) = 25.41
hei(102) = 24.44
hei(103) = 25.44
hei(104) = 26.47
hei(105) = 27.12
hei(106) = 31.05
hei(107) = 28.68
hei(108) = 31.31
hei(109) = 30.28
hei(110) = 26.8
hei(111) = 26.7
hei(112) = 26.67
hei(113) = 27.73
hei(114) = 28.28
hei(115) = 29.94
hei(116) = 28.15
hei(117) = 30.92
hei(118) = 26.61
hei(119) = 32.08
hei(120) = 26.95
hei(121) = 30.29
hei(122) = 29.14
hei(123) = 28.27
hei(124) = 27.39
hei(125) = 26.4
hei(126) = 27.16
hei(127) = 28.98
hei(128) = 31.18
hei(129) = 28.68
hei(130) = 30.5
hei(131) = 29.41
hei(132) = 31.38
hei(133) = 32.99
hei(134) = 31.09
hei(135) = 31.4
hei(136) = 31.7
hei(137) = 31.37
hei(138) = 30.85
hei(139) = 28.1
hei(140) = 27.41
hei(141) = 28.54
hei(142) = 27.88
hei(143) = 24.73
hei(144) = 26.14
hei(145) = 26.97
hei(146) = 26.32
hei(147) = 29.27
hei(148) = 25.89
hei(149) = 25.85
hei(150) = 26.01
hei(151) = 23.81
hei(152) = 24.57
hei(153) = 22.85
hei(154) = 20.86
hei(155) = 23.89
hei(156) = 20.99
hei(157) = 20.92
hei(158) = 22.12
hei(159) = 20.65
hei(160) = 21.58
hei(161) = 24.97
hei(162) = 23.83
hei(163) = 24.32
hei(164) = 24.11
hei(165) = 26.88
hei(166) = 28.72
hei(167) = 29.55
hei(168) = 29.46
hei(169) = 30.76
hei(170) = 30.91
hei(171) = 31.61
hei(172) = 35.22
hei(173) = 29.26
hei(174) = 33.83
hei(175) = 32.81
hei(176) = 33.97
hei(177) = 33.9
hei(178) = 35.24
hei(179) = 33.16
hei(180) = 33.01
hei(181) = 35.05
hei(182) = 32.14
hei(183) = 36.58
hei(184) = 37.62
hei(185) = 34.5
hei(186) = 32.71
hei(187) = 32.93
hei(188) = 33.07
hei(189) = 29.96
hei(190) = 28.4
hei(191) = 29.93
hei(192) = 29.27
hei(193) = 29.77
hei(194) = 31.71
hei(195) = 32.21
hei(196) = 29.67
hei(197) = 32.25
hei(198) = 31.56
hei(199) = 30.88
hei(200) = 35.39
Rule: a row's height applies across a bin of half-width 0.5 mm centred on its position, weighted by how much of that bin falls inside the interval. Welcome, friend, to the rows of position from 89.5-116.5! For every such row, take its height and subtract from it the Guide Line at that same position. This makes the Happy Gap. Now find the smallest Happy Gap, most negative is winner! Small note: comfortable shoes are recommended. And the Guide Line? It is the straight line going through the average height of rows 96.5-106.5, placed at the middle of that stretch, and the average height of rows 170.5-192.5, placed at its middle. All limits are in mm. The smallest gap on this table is -12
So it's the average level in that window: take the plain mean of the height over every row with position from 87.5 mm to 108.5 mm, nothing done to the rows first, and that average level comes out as 19.6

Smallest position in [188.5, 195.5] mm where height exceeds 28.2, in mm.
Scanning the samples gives 189 mm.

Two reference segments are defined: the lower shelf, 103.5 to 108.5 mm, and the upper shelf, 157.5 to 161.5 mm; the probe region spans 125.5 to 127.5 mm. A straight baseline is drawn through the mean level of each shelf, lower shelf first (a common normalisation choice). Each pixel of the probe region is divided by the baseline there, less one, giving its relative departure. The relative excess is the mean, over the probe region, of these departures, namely 0.063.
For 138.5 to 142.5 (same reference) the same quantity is 0.134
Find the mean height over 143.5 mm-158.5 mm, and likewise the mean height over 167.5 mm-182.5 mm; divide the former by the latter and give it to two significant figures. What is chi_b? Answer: 0.75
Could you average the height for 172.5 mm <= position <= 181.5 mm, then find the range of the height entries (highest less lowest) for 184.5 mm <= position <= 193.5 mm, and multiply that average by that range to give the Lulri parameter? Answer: 203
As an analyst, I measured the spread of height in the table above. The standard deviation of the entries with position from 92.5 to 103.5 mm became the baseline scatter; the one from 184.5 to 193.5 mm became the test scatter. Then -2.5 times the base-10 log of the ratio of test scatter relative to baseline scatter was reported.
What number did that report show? 1.1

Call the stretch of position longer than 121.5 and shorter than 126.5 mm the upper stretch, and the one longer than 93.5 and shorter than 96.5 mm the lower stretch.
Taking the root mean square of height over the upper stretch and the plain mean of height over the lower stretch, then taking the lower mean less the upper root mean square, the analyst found -15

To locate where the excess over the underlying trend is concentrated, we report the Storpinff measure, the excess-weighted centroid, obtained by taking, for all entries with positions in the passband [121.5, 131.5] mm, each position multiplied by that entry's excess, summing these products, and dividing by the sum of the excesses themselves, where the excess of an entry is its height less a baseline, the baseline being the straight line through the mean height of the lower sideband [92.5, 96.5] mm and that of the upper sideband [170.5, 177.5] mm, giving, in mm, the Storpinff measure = 126.5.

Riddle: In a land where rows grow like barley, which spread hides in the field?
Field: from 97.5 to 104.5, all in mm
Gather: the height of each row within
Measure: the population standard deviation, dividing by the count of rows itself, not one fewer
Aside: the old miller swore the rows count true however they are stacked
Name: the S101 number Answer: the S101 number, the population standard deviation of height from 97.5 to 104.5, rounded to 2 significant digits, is 2.7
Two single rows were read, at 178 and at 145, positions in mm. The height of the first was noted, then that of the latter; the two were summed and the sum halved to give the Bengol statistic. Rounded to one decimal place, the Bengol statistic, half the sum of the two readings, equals 31.1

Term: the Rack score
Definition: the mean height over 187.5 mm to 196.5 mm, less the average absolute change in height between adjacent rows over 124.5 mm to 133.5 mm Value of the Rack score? 28.7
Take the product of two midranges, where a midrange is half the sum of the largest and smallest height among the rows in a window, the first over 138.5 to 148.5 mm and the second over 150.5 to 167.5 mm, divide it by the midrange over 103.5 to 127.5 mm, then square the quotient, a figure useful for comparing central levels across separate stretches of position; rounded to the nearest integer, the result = 537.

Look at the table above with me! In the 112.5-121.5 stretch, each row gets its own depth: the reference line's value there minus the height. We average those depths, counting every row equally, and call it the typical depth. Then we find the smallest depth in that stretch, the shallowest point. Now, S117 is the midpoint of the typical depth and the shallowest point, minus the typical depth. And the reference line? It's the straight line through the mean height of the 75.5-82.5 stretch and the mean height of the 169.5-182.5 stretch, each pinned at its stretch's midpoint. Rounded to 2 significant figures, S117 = -1.5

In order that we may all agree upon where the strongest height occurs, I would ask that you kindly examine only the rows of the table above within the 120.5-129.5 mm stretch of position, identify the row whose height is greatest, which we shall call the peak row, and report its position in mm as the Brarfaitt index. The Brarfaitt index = 128 mm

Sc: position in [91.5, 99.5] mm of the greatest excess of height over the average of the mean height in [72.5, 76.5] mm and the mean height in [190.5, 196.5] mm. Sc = 99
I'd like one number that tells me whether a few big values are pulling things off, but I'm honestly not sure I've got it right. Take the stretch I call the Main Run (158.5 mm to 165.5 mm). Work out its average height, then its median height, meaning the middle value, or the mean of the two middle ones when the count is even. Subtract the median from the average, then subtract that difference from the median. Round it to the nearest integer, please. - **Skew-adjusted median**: 24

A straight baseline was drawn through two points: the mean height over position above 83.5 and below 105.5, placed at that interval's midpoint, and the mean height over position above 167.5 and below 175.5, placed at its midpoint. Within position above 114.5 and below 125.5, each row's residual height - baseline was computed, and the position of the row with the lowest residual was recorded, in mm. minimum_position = 125 mm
